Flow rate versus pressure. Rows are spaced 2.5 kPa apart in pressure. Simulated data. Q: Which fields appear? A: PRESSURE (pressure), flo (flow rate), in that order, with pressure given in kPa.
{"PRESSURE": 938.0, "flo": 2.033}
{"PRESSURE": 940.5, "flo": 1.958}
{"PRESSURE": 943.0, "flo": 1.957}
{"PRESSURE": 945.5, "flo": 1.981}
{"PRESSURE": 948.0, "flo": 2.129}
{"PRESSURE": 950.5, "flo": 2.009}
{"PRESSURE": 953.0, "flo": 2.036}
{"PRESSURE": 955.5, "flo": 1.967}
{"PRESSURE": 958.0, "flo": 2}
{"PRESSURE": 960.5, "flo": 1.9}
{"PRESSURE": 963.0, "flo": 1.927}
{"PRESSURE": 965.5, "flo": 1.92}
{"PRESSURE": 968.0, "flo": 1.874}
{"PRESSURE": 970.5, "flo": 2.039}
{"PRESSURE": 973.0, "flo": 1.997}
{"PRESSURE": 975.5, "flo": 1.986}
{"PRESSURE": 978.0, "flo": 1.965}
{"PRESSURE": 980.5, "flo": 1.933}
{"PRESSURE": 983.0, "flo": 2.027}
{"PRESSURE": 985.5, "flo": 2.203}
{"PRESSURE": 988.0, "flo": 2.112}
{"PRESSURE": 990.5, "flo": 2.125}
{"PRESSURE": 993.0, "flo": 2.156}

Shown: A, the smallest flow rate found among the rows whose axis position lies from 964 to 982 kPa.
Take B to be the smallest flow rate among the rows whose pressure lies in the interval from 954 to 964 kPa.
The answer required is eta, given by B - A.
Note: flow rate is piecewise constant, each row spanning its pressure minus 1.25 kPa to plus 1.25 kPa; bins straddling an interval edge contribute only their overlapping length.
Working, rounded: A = 1.874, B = 1.9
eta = 0.03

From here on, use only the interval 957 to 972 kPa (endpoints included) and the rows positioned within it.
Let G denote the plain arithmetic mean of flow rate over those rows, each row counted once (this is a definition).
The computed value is 1.94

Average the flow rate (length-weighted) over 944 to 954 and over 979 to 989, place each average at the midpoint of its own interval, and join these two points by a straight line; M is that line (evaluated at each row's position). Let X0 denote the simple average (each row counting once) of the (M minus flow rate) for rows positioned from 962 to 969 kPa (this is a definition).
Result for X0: 0.143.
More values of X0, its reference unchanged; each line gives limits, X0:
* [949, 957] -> 0.036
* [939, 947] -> 0.067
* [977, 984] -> 0.087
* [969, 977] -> 0.049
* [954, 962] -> 0.088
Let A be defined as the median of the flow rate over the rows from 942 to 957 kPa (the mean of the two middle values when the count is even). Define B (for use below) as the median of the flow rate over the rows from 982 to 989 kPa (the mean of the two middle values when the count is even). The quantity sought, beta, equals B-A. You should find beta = 0.117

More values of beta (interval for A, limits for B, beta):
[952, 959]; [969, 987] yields -0.003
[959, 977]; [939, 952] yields 0.054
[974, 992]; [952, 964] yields -0.060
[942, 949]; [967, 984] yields 0.005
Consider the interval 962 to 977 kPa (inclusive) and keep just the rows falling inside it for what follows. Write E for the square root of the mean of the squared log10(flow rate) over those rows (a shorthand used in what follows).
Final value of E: 0.292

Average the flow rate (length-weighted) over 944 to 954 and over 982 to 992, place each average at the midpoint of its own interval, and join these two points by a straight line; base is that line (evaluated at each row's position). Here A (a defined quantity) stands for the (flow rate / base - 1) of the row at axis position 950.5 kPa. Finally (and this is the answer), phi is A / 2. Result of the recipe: -0.008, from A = -0.015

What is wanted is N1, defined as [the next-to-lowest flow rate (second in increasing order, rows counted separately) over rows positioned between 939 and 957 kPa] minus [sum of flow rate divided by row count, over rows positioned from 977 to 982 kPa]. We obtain 0.01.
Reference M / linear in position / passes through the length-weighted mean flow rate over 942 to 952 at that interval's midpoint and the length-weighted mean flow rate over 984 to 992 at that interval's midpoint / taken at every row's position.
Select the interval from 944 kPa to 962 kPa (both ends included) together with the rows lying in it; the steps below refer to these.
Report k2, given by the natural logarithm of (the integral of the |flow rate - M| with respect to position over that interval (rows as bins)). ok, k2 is 0.2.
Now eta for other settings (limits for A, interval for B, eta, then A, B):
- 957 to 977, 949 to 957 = 0.09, 1.874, 1.967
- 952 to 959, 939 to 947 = -0.01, 1.967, 1.957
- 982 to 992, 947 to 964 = -0.13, 2.027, 1.9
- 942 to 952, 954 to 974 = -0.08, 1.957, 1.874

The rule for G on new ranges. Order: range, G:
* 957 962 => 1.95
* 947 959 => 2.03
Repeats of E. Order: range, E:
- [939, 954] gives 0.304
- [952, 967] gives 0.292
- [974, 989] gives 0.309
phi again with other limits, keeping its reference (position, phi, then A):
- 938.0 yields 0.005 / 0.010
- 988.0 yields -0.002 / -0.005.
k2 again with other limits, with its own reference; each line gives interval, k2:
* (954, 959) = -1.1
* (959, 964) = -0.3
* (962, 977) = 0.7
